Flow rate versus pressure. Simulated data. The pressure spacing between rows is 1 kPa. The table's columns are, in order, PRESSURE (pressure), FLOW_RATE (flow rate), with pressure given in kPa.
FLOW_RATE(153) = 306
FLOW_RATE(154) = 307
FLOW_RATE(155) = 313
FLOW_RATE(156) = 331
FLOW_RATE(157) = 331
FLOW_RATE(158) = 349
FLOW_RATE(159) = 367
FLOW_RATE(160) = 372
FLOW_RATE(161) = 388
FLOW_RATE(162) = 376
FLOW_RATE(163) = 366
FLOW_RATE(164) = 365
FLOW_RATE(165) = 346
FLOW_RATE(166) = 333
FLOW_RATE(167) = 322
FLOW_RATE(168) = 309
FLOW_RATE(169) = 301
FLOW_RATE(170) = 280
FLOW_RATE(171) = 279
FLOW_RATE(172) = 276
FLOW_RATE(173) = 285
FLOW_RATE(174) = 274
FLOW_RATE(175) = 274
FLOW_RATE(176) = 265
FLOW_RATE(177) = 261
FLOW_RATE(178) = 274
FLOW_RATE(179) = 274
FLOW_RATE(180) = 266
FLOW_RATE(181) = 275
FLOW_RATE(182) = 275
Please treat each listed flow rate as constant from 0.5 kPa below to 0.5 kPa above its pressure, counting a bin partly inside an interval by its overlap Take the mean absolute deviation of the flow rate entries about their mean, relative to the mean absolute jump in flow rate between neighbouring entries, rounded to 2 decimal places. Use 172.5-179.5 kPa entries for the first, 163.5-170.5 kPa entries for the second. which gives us 0.38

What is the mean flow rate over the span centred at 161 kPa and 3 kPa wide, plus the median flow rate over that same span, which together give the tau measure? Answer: 755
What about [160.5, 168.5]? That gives 706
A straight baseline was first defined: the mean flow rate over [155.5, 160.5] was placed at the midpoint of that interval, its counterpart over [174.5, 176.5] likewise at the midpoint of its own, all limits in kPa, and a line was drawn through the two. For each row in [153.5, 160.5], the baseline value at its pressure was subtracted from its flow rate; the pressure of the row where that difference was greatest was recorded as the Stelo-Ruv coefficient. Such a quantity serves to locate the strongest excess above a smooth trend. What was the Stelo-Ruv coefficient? 160 kPa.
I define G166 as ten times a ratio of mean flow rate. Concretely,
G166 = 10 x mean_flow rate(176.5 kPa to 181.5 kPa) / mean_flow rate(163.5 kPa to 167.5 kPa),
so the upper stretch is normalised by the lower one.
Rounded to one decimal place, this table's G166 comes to 7.9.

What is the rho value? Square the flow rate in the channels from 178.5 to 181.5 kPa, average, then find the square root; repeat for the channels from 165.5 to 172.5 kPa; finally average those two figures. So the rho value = 286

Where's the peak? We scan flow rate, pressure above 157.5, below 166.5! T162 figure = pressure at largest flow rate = 161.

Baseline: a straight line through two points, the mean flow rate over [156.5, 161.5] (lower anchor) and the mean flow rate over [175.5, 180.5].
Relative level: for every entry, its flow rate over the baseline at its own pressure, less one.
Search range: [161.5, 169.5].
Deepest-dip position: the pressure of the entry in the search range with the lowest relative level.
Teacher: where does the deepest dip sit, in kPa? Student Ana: 169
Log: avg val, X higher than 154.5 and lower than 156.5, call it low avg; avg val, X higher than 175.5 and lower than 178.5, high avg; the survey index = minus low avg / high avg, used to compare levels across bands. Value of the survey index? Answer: -1.21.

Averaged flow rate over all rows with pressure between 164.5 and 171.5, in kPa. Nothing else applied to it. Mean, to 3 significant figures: 310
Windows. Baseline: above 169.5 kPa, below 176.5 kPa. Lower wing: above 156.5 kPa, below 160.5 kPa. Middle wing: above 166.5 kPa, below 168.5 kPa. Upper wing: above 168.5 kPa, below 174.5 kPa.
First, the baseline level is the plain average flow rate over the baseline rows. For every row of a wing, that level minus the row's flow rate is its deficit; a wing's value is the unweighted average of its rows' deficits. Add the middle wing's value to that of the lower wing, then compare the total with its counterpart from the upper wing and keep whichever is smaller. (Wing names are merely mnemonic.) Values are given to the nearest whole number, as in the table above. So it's -118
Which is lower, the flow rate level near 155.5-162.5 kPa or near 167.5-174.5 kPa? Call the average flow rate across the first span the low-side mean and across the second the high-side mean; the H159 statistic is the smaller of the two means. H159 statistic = 286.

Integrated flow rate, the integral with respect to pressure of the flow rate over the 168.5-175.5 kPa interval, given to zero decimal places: 1969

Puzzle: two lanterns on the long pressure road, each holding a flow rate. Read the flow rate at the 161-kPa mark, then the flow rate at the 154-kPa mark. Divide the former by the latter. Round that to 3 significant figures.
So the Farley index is 1.26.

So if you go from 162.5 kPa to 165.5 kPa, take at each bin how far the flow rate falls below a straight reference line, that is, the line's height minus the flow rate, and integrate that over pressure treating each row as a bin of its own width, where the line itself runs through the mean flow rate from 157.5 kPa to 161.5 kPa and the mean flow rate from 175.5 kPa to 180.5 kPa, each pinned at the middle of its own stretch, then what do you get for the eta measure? -44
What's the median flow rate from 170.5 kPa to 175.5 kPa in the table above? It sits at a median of 276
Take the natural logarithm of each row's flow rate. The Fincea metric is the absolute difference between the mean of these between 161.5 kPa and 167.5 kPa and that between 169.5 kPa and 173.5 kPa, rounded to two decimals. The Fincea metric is 0.23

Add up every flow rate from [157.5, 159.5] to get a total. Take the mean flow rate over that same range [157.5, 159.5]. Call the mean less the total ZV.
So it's -358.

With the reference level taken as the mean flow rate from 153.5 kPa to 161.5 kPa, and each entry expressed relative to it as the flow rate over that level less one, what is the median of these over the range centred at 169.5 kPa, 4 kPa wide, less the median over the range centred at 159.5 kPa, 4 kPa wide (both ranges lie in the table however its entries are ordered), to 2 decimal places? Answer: -0.23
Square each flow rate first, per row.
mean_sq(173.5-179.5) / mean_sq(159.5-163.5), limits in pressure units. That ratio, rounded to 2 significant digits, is 0.52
